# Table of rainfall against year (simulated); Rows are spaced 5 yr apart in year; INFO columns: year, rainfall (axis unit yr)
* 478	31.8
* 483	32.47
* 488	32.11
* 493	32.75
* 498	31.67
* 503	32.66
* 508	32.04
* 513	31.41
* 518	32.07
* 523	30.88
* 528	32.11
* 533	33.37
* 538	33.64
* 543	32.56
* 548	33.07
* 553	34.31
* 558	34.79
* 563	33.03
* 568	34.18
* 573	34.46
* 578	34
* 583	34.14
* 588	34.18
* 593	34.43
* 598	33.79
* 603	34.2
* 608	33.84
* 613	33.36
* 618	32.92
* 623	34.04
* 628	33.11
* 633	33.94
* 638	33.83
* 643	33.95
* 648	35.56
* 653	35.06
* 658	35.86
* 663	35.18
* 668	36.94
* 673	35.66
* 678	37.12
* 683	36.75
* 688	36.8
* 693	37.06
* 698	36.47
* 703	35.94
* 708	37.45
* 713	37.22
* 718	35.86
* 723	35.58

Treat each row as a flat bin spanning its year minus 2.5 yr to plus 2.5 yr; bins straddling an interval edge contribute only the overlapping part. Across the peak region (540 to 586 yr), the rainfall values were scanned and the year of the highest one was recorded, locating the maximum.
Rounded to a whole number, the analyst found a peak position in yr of 558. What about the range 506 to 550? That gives 538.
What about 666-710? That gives 708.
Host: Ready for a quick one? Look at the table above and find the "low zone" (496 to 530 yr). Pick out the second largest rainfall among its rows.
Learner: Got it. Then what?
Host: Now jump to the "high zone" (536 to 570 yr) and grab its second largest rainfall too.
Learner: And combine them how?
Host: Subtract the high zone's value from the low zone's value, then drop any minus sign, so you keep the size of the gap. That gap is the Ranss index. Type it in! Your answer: 2.2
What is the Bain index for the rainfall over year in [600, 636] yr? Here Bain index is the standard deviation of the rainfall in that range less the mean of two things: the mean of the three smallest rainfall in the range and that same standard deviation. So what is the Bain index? -16.3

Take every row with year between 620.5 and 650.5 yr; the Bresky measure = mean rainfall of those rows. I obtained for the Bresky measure 34.1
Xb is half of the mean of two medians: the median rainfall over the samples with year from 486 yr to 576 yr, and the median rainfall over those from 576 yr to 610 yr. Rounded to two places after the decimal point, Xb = 16.71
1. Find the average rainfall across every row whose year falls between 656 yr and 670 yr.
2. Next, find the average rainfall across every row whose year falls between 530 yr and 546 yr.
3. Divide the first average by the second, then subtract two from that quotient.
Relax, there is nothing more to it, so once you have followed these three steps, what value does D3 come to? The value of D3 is -0.92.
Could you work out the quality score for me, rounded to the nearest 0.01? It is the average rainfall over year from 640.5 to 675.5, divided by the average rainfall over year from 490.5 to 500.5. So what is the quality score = 1.10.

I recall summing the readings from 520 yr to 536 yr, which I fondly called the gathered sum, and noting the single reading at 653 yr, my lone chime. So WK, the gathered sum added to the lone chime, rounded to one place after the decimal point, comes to 131.4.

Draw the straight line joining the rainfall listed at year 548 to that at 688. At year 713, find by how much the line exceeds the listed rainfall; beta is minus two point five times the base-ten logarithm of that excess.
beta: 1.5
